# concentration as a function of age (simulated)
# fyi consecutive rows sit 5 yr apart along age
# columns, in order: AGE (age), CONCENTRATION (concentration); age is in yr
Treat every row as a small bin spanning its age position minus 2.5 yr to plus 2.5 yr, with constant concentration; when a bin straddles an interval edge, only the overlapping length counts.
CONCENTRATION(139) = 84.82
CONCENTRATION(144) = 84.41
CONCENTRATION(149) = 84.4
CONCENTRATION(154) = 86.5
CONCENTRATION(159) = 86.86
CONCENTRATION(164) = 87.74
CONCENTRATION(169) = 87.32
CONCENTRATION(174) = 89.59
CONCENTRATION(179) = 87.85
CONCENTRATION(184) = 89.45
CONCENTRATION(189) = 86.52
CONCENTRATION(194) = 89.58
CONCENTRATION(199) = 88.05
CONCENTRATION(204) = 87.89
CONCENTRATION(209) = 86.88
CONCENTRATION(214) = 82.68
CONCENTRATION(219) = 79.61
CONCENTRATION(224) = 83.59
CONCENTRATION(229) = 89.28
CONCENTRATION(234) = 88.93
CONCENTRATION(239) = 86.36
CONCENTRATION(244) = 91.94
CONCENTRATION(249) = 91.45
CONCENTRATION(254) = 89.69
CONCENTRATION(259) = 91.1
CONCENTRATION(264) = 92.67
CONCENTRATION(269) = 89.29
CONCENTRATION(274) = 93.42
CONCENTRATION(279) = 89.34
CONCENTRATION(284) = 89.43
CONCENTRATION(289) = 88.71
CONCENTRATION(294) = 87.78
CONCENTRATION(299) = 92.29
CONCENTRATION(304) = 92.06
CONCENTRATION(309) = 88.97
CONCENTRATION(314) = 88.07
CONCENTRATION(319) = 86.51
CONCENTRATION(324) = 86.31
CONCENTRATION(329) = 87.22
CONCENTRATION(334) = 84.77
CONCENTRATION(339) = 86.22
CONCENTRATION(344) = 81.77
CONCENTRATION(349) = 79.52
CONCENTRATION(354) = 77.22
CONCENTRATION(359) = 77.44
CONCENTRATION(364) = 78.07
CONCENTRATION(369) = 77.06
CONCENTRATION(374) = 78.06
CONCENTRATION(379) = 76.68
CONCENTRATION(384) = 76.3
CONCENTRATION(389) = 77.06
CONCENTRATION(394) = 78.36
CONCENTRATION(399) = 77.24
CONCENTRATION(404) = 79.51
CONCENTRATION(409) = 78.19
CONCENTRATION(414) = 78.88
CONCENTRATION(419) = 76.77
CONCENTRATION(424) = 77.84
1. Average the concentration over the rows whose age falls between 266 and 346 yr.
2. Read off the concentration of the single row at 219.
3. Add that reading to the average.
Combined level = 168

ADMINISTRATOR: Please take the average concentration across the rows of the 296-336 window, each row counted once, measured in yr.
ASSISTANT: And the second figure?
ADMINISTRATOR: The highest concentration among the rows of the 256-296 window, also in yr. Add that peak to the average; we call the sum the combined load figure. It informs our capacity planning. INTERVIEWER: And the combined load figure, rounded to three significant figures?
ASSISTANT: 182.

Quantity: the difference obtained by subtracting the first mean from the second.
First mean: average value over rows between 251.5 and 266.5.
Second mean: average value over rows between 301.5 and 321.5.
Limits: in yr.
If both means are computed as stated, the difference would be -2.3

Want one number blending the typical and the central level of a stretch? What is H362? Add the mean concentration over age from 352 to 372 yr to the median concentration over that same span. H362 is 155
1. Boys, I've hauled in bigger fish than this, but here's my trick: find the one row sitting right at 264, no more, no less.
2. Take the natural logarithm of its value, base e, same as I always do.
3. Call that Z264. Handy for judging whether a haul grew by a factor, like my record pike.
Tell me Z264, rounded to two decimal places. 4.53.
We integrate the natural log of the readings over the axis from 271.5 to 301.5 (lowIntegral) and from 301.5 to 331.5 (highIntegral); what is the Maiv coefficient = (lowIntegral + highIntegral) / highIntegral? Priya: 2.00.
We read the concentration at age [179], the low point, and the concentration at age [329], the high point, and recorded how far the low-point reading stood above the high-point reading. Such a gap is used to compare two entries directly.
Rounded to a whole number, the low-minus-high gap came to 1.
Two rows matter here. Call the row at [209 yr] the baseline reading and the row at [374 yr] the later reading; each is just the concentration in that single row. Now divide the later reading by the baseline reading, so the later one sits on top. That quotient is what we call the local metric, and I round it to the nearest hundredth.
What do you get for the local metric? 0.90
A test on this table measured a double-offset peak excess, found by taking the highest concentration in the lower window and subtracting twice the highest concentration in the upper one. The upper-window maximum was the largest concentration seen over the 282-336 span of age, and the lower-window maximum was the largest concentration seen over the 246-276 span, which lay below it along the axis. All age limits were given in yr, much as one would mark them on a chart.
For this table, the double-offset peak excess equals -91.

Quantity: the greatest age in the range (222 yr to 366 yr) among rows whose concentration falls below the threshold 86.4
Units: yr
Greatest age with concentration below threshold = 364 yr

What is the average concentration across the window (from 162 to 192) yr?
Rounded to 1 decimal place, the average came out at 88.1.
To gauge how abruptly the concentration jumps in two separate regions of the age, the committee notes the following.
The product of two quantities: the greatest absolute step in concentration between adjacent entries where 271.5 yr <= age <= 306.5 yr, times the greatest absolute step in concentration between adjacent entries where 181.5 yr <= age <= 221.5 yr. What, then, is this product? 18.9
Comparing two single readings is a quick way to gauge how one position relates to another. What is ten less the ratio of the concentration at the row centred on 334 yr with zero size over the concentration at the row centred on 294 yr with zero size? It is 9.03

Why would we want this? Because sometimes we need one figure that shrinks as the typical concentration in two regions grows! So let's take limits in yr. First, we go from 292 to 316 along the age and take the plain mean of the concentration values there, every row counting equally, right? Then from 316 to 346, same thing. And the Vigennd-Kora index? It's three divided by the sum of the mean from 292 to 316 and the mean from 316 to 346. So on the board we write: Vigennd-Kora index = 0.0171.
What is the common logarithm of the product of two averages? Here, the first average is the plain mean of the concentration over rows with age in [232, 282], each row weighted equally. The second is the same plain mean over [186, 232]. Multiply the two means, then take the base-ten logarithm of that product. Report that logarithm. 3.891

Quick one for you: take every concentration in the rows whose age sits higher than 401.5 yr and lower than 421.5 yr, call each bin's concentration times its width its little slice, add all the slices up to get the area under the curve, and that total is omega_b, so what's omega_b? 1567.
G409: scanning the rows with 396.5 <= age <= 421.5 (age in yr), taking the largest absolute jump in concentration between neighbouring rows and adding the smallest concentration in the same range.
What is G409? 79.0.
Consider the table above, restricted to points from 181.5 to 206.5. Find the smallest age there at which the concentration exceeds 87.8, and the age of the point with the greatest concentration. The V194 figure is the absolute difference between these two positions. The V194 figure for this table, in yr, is 10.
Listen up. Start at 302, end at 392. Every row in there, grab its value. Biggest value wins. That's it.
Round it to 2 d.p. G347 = 92.06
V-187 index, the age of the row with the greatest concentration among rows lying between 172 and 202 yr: 174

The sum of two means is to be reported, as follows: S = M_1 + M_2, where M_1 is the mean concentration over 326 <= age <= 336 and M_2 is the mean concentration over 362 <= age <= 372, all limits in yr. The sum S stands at 164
